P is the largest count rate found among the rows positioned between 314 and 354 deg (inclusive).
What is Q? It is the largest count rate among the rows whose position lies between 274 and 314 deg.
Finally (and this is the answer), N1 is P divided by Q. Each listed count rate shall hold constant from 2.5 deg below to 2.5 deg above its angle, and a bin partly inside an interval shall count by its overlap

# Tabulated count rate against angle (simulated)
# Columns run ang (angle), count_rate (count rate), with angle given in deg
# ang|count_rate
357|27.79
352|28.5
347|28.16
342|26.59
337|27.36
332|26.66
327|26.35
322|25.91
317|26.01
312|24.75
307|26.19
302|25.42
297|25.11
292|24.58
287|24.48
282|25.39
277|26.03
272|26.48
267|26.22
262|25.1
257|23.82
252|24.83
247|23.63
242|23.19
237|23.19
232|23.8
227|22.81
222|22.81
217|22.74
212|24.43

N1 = 1.09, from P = 28.5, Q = 26.19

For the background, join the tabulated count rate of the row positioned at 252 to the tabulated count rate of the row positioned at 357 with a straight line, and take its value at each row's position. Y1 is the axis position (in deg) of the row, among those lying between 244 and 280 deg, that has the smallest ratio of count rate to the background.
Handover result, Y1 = 257 deg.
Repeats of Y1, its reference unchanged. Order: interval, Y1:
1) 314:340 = 322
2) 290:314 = 312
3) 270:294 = 292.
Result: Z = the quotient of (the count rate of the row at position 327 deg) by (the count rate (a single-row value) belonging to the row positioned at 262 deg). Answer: 1.05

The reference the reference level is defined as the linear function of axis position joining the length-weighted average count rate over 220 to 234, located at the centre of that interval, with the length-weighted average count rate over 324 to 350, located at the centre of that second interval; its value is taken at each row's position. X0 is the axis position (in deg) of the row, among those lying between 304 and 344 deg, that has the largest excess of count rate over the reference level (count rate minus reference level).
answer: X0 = 337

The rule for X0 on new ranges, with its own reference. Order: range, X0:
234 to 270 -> 267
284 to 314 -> 307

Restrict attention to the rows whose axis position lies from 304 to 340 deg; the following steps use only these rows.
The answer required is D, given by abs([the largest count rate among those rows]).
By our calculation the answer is 27.4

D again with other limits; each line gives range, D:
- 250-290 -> 26.5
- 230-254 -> 24.8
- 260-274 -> 26.5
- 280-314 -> 26.2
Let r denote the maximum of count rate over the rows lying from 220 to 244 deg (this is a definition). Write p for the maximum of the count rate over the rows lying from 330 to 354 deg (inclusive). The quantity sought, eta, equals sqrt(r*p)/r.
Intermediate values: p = 28.5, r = 23.8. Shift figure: 1.09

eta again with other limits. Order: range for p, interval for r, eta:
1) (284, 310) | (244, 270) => 1.00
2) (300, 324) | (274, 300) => 1.00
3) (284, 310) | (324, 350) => 0.96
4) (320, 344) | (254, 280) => 1.02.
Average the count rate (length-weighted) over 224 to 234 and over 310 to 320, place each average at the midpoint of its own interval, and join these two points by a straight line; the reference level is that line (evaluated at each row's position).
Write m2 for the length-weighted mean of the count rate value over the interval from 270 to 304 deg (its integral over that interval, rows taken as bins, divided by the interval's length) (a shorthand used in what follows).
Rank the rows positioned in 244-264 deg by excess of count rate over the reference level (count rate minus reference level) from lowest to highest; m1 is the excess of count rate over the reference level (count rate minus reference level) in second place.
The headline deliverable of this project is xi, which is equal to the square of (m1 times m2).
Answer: 4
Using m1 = -0.1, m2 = 25.3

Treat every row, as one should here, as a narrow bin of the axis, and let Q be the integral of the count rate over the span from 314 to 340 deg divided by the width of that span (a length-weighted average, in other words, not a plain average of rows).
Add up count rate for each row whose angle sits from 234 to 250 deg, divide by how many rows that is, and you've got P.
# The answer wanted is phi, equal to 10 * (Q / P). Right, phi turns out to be 11.3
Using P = 23.3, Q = 26.4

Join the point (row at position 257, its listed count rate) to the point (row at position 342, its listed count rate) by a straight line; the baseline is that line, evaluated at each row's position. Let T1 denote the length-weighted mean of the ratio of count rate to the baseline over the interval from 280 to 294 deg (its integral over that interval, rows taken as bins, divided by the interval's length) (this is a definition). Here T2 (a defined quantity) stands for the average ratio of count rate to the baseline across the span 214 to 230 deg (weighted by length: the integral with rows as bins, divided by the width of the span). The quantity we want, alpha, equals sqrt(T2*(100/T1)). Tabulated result 10.0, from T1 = 1.00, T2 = 1.01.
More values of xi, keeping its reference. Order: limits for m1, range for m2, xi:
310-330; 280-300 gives 54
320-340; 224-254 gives 205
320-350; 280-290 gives 135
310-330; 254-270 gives 55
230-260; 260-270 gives 48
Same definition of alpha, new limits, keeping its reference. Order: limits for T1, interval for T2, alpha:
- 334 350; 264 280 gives 10.2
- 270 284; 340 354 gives 9.9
